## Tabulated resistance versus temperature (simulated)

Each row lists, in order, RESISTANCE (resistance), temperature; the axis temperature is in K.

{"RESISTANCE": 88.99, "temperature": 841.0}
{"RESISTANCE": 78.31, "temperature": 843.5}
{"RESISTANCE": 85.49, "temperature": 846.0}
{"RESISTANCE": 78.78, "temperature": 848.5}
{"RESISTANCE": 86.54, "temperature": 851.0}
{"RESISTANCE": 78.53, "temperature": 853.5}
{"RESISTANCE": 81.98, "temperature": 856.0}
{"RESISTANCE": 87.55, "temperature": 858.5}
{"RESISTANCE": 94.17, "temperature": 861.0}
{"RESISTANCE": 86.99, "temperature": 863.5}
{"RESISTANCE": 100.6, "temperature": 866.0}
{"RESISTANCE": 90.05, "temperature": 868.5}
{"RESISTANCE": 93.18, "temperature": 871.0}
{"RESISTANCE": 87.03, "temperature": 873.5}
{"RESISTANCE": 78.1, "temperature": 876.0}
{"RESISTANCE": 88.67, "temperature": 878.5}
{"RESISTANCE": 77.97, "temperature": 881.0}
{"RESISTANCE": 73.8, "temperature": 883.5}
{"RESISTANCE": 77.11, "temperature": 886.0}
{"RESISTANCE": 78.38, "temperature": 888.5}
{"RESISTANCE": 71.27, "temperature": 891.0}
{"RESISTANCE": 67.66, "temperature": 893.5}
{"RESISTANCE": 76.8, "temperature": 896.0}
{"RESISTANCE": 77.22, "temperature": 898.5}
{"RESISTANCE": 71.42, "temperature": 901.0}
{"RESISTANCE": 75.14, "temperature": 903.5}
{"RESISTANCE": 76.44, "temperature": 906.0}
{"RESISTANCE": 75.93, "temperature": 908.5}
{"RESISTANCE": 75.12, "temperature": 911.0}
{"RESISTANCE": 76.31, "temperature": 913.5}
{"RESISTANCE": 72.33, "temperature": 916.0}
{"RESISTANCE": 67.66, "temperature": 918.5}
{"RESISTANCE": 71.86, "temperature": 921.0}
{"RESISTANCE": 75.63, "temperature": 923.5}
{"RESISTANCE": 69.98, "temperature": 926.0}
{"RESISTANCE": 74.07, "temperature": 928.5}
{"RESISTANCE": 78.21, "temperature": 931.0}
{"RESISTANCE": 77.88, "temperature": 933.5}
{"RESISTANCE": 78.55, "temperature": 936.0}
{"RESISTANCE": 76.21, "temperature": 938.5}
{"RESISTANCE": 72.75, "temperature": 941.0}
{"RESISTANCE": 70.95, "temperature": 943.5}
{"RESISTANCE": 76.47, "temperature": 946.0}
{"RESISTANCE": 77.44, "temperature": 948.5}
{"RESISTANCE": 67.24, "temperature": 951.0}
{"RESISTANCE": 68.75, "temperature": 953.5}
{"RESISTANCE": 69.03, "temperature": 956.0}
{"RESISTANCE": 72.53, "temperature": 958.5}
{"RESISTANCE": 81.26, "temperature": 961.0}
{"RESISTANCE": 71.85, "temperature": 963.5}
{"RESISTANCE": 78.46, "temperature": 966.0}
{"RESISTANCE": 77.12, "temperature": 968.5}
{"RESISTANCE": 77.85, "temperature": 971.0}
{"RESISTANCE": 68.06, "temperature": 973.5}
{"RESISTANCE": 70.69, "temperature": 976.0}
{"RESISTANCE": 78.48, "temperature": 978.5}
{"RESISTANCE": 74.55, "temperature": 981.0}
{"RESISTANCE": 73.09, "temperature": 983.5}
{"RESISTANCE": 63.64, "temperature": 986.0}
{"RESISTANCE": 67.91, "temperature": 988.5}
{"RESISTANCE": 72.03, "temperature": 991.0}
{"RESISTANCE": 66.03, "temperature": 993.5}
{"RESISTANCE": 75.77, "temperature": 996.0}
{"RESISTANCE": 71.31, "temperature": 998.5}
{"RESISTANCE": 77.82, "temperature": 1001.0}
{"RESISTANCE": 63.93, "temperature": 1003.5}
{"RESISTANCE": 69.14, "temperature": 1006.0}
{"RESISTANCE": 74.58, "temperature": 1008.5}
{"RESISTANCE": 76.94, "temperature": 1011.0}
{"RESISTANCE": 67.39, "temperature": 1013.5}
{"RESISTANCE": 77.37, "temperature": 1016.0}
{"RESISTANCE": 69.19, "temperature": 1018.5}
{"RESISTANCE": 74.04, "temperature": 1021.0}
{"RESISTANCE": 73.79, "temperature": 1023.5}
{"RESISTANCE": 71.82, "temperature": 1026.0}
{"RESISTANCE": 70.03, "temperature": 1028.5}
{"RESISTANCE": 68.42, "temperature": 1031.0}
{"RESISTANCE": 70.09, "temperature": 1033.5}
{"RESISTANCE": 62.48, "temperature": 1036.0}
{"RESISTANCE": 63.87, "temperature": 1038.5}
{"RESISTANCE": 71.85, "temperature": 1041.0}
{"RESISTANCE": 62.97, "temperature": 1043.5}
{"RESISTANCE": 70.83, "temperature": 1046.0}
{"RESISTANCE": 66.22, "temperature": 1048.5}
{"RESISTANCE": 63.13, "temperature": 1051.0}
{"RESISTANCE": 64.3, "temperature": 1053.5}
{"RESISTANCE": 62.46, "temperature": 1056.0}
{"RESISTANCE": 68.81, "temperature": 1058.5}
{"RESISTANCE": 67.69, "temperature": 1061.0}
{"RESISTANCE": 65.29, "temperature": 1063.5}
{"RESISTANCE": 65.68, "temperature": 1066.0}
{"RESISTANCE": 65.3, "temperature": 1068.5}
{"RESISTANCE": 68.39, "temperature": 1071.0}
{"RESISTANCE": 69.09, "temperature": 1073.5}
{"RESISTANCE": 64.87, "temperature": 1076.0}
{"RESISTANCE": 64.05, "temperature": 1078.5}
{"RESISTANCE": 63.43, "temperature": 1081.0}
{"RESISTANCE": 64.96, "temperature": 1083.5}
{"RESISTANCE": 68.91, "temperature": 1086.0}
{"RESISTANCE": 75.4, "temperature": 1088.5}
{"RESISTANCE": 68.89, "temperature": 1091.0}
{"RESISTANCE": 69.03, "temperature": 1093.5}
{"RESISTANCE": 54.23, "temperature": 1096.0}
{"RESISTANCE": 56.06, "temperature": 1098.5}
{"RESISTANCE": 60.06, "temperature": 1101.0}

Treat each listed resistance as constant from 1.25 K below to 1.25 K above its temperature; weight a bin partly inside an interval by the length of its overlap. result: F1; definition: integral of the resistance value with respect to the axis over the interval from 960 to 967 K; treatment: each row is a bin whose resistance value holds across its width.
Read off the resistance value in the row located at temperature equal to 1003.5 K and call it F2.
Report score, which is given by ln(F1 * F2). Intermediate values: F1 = 539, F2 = 63.93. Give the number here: 10.4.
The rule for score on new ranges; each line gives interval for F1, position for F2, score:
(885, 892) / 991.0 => 10.5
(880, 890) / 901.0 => 10.9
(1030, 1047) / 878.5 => 11.5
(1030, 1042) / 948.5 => 11.0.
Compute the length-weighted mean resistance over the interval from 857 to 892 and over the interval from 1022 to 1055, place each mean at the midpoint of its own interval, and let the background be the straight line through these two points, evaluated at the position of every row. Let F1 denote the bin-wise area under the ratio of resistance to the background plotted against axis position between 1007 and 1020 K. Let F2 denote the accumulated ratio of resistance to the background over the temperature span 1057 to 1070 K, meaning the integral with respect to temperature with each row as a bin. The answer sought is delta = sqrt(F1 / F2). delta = 1.008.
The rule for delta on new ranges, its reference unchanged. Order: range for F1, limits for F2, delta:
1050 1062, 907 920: 1.002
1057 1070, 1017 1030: 0.993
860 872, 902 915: 1.037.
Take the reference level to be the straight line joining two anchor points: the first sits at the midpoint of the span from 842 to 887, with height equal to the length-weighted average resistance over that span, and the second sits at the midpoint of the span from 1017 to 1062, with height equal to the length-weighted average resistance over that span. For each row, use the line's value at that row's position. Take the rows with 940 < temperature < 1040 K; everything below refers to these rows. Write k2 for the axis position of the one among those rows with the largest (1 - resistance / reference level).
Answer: 986.0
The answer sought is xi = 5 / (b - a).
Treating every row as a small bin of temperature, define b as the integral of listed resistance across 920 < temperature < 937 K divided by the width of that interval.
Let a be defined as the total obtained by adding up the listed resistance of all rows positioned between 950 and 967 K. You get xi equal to -0.0115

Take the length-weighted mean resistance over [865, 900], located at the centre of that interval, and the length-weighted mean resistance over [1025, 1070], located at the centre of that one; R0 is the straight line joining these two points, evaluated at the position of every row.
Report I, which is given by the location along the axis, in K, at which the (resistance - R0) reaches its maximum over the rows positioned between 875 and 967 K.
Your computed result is 878.5 K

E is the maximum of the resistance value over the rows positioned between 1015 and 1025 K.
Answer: 77.37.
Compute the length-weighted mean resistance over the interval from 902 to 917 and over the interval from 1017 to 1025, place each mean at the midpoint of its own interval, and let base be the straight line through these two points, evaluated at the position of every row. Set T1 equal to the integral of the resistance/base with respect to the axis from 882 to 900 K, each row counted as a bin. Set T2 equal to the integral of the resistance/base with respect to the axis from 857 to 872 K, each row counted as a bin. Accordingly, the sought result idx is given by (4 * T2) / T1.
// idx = 4.1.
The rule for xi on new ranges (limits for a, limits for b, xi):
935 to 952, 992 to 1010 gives -0.0112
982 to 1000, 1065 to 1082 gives -0.0118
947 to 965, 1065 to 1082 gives -0.0113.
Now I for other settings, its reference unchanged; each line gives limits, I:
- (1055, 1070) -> 1058.5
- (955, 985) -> 961.0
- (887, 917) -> 913.5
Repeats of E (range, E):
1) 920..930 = 75.63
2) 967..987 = 78.48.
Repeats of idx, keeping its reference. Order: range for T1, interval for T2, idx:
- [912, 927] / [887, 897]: 2.7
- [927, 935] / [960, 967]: 3.6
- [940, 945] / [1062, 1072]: 7.7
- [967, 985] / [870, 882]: 3.0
